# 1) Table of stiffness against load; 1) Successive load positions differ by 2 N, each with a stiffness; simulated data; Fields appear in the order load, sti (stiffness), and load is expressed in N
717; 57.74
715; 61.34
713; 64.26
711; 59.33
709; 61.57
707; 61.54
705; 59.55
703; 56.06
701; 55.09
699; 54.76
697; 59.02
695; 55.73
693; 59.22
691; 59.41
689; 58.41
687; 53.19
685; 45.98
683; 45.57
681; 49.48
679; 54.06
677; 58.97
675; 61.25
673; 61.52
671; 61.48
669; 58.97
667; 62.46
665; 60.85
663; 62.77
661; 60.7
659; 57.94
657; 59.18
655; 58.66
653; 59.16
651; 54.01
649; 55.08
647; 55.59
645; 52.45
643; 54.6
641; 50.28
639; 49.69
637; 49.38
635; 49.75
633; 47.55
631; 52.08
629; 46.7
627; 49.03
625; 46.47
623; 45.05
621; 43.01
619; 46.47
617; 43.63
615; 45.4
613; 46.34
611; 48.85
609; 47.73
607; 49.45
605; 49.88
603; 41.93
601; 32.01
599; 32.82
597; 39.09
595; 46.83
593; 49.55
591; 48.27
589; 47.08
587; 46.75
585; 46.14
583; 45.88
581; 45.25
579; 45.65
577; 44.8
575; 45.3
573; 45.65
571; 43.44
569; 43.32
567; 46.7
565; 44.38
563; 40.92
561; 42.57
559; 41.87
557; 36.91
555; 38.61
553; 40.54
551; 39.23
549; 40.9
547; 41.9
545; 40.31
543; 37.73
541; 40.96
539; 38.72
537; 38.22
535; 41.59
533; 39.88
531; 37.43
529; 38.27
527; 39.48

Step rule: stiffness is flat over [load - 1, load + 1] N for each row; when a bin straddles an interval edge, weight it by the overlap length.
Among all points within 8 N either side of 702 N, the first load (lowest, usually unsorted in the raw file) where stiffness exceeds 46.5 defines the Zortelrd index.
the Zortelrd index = 695 N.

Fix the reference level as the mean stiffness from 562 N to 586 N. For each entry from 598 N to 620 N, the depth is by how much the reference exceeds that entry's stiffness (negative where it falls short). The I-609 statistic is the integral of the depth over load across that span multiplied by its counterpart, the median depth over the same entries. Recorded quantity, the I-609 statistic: -25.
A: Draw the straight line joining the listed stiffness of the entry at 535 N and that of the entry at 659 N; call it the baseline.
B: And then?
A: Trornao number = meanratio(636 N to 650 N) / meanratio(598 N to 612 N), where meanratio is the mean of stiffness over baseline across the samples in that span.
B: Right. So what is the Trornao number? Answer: 1.11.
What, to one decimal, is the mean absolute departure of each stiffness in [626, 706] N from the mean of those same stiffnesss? 4.2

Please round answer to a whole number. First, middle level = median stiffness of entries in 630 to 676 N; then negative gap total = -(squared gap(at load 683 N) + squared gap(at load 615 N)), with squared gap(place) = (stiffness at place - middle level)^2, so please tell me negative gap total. -310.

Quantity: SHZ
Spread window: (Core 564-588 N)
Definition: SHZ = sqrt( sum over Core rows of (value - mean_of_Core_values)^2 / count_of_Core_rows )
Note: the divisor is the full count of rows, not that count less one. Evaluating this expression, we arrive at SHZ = 1.07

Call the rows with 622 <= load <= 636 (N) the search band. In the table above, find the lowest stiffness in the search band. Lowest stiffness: 45.05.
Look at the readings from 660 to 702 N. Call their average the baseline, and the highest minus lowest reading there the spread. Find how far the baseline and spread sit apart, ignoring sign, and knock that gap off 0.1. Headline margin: -39.8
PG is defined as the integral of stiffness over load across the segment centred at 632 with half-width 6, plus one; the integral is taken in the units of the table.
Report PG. 590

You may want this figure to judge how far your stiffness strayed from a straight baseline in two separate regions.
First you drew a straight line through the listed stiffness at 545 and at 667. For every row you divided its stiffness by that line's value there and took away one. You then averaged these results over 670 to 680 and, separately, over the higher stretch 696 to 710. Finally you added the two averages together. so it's -0.23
